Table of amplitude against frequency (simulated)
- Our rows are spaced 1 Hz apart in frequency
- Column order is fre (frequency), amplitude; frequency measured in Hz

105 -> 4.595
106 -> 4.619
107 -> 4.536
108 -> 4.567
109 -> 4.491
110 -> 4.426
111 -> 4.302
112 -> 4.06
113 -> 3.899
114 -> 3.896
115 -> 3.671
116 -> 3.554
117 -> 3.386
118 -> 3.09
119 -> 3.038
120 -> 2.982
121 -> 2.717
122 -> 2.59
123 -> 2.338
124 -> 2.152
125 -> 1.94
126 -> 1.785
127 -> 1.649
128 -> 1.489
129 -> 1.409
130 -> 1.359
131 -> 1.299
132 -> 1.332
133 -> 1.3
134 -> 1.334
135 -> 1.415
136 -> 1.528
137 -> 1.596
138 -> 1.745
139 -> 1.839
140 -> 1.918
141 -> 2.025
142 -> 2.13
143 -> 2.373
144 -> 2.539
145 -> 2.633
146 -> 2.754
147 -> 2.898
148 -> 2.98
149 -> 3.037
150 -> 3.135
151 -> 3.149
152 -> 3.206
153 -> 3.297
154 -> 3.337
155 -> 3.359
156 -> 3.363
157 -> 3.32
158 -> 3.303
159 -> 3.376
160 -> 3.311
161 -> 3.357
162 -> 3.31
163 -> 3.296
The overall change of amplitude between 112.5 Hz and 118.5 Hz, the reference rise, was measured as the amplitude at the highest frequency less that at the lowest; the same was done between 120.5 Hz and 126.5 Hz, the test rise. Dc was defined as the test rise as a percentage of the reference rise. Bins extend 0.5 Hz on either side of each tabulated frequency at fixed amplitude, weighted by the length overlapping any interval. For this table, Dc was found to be 115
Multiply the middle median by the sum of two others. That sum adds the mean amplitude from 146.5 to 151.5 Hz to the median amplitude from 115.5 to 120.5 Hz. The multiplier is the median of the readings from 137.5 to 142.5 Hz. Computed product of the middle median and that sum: 12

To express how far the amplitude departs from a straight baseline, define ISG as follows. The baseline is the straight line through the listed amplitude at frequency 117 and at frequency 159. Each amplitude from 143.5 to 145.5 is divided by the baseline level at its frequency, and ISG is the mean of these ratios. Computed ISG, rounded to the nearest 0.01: 0.77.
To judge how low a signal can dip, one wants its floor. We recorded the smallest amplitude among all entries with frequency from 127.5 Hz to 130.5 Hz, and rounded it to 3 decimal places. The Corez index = 1.359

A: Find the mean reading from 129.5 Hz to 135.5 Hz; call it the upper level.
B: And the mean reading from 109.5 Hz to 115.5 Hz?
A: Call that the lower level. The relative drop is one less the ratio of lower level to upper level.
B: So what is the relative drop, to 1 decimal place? -2.0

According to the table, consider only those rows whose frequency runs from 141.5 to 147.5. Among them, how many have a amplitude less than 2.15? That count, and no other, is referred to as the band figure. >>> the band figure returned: 1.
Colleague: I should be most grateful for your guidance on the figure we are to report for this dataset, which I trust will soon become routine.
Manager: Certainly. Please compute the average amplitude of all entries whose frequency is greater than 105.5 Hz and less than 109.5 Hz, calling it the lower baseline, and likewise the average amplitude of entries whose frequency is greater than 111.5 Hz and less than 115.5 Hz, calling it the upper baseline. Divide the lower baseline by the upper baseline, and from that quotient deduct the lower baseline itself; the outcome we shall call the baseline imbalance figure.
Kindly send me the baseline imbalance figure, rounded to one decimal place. -3.4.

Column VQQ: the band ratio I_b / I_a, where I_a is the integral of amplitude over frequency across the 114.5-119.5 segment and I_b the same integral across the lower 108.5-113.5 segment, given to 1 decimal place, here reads 1.3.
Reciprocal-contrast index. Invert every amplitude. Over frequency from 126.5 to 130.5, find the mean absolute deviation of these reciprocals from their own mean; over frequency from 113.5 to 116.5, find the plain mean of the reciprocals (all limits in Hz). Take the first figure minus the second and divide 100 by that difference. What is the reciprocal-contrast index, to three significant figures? -438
